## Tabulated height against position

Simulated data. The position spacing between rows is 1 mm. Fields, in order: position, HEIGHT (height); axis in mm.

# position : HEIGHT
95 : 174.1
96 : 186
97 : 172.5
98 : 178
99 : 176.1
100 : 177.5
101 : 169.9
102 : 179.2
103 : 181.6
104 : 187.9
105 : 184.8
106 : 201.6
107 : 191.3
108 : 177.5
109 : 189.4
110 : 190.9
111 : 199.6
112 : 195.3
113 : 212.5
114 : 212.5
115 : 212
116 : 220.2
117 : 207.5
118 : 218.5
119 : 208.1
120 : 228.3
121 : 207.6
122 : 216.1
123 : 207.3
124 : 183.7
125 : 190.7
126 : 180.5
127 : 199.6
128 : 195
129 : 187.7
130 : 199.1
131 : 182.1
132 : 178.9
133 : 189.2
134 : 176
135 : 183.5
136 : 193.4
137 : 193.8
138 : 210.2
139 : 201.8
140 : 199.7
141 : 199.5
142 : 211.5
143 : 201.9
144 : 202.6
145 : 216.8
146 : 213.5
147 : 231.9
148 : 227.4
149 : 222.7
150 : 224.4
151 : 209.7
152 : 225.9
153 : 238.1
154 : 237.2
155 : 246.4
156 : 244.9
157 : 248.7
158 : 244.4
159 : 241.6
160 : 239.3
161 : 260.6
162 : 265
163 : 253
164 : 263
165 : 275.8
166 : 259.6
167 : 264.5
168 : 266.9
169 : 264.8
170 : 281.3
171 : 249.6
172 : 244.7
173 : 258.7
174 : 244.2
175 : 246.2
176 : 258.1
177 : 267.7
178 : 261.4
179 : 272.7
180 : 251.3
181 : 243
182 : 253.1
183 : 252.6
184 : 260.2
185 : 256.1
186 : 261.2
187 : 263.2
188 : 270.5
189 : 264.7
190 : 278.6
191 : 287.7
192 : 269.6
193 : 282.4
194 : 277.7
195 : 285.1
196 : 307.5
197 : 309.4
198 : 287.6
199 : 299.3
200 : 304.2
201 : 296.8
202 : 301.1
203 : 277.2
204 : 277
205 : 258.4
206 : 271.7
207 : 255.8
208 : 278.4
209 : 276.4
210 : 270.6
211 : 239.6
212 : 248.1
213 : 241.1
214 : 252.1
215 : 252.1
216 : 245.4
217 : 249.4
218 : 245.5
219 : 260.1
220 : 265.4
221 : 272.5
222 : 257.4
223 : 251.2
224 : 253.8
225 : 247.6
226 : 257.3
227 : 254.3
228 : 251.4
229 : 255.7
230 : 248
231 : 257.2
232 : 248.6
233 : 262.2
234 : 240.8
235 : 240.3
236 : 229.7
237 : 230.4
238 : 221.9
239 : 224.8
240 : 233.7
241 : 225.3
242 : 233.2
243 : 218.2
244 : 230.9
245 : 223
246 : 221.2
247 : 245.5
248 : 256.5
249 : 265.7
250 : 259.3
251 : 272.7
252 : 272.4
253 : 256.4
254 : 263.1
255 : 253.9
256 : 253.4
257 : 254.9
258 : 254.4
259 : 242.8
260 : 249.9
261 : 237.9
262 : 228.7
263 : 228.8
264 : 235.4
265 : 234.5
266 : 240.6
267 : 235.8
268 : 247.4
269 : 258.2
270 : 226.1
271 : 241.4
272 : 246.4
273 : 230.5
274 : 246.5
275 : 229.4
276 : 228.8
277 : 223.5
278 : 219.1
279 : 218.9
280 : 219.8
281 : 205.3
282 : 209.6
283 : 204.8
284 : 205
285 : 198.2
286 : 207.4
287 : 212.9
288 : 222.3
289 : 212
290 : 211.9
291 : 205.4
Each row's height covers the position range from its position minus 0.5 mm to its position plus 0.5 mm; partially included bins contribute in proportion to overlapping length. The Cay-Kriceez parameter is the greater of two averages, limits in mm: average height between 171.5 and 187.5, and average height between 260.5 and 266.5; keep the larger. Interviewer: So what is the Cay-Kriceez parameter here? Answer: 256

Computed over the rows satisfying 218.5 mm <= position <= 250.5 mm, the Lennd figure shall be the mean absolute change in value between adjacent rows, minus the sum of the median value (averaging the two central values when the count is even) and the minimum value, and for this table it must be -458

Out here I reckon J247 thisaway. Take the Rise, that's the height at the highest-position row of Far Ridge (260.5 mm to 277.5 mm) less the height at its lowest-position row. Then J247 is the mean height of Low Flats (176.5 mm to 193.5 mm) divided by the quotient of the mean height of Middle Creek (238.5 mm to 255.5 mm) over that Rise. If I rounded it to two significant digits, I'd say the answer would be -16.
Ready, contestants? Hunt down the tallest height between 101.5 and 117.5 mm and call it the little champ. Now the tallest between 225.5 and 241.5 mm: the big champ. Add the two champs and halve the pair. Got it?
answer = 241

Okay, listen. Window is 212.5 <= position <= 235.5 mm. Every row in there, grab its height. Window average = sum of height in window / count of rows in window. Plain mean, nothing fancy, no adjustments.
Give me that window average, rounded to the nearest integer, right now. 253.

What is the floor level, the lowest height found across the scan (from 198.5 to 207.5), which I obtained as 255.8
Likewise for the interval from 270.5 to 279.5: 218.9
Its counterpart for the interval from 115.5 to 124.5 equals 183.7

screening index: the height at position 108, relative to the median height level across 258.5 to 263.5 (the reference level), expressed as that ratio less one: -0.25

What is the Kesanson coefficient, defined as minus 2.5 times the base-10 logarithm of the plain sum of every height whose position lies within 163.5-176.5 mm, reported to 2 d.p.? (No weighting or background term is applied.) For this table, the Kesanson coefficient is -8.82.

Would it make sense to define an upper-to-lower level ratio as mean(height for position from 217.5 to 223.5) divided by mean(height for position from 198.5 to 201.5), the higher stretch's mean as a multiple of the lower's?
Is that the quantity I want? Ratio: 0.86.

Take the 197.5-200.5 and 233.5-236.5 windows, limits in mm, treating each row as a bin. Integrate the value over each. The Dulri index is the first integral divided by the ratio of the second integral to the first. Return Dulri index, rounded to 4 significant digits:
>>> 1117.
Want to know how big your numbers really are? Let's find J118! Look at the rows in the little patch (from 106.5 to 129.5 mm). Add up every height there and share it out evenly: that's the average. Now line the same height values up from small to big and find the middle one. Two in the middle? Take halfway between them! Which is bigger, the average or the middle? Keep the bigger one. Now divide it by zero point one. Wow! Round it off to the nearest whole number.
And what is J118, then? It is 2014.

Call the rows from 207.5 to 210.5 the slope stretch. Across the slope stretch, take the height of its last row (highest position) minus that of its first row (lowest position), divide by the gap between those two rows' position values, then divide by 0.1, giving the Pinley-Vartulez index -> -39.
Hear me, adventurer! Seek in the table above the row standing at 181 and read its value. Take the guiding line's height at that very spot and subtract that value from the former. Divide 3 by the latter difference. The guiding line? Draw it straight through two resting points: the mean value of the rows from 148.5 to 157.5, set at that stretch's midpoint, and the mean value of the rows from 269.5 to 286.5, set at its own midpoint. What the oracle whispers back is -0.24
